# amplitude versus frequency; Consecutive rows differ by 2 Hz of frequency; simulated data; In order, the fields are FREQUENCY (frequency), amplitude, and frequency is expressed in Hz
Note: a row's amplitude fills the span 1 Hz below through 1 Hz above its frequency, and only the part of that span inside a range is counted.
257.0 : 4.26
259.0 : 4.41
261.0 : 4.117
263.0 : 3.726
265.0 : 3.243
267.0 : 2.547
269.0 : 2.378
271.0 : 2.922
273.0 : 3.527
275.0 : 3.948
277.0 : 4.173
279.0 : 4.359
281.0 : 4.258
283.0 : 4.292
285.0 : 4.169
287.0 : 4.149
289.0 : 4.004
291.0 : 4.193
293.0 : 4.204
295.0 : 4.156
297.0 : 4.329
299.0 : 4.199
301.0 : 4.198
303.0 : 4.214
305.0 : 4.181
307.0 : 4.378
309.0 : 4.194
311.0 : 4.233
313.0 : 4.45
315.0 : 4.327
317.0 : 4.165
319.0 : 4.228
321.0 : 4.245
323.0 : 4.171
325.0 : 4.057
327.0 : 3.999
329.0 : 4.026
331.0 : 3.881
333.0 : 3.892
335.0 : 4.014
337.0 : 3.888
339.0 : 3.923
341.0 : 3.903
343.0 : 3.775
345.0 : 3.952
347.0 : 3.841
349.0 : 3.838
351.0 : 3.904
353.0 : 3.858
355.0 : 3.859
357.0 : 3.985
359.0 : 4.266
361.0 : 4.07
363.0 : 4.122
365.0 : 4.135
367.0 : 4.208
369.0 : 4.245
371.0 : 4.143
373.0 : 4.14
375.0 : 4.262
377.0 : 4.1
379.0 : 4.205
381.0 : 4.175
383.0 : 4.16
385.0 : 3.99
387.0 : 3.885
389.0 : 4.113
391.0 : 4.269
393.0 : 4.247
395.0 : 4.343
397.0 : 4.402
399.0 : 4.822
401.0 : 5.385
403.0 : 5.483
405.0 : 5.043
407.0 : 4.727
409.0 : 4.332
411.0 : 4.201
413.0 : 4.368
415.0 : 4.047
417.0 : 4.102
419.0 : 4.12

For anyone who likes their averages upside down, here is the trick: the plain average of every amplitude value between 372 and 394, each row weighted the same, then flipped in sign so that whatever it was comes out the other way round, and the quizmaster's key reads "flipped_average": -4.14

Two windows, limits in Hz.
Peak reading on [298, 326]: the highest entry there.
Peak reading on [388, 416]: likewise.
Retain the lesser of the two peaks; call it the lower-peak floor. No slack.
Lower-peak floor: 4.45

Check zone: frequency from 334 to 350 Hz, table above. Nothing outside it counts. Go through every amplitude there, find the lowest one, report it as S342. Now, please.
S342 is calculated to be 3.775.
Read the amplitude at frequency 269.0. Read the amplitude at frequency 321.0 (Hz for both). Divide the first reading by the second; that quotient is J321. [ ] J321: 0.56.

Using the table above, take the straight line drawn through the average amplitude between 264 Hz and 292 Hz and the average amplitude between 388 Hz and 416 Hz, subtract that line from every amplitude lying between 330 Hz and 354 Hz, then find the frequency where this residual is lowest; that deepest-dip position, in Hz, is 343.0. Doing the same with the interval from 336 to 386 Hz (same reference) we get 385.0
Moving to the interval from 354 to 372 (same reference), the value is 355.0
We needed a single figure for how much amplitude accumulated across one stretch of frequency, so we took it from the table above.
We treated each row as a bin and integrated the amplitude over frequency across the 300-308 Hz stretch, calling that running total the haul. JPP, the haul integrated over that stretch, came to 33.9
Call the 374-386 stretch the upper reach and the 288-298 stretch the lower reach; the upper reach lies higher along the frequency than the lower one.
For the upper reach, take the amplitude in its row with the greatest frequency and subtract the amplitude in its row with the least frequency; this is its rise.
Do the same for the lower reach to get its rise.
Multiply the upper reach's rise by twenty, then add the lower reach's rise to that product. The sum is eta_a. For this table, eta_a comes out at -5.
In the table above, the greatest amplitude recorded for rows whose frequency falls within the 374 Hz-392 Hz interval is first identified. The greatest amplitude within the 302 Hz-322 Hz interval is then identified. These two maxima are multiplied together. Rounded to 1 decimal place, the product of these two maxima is 19.0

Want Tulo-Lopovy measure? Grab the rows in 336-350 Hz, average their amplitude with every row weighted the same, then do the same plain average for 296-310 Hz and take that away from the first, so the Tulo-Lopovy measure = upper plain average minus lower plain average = -0.37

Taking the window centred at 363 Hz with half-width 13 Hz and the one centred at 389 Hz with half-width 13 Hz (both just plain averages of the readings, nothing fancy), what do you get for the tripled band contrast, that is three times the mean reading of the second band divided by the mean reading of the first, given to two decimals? 3.16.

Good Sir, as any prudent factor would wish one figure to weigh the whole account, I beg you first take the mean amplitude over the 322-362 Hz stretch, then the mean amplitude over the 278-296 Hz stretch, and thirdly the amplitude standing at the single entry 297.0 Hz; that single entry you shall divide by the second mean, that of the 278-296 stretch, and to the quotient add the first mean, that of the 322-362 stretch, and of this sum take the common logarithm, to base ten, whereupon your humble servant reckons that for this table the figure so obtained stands 0.698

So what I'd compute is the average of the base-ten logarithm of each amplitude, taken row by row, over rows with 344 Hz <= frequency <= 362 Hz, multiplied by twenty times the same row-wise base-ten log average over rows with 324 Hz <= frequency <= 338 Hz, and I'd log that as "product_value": 7.1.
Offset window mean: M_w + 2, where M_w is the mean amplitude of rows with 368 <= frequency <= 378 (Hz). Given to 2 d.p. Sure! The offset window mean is 6.18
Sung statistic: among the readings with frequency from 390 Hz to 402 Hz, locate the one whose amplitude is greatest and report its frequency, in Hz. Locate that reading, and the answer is 401.0 Hz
